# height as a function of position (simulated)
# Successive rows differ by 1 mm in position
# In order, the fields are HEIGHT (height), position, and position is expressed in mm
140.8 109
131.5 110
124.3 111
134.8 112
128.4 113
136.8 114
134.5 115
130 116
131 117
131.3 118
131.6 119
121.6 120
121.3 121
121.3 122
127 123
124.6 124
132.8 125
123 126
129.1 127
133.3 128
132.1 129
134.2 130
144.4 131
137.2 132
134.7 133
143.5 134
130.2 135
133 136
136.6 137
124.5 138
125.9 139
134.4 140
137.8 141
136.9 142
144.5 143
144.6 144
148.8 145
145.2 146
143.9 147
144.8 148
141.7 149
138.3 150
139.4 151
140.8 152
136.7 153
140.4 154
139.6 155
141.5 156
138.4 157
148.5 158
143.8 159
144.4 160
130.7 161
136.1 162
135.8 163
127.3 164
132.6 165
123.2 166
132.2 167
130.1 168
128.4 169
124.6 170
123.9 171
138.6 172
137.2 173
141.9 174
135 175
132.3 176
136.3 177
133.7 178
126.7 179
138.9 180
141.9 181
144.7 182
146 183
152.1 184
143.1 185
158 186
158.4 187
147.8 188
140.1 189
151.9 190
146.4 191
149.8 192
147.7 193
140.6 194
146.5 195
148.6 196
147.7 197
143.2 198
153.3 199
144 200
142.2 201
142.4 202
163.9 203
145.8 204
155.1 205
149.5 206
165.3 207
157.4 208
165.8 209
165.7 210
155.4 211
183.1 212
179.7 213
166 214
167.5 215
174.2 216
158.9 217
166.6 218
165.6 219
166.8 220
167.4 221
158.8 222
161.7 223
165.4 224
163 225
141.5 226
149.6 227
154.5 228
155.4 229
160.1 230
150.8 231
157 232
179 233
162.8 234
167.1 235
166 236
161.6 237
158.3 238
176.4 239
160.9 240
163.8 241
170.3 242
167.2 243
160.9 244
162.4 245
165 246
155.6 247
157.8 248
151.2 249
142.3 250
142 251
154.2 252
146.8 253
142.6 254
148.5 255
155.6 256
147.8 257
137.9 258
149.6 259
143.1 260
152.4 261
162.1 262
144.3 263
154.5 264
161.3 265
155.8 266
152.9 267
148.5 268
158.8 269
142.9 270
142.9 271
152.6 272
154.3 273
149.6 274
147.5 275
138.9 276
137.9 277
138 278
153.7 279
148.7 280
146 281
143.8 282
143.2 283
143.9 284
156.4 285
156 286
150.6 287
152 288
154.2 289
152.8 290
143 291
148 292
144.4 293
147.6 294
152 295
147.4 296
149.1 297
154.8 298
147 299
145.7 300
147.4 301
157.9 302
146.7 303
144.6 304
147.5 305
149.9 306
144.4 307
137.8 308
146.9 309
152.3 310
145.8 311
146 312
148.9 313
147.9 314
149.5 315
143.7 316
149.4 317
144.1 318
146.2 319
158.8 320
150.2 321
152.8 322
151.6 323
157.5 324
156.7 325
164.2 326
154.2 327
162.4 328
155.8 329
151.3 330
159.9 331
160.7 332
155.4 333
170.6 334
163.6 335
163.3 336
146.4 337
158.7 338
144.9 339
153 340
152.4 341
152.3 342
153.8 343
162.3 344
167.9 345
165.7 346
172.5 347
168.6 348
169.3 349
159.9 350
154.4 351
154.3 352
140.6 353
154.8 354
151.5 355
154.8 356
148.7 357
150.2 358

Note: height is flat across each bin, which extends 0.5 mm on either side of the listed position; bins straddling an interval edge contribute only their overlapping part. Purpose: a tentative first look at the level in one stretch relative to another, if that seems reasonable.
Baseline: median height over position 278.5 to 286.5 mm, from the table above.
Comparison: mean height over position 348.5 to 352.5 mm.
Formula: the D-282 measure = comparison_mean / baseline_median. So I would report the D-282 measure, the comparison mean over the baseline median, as 1.08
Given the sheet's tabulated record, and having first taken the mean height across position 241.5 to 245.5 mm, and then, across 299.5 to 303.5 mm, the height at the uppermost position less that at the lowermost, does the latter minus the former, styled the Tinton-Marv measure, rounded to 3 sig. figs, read -164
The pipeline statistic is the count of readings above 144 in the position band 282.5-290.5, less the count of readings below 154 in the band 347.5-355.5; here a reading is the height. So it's 4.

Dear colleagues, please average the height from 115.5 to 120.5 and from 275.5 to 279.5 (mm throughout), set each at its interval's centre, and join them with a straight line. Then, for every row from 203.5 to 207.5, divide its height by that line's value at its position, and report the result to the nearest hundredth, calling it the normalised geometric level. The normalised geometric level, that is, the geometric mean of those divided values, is 1.13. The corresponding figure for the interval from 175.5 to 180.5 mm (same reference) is 1.00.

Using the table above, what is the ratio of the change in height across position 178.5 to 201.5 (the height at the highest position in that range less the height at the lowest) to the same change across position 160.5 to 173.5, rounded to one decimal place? 2.4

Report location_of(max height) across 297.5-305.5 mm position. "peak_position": 302 mm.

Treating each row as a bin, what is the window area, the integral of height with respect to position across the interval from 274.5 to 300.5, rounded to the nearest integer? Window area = 3843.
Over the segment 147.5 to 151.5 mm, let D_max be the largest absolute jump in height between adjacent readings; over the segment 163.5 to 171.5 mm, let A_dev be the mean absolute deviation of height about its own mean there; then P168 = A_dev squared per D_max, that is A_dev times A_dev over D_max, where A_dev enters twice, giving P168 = 2.7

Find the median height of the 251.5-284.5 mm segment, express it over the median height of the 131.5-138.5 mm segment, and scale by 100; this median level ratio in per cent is 110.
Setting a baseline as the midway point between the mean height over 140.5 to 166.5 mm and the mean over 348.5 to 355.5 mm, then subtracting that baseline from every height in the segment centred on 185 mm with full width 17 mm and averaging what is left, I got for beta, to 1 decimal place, -2.3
